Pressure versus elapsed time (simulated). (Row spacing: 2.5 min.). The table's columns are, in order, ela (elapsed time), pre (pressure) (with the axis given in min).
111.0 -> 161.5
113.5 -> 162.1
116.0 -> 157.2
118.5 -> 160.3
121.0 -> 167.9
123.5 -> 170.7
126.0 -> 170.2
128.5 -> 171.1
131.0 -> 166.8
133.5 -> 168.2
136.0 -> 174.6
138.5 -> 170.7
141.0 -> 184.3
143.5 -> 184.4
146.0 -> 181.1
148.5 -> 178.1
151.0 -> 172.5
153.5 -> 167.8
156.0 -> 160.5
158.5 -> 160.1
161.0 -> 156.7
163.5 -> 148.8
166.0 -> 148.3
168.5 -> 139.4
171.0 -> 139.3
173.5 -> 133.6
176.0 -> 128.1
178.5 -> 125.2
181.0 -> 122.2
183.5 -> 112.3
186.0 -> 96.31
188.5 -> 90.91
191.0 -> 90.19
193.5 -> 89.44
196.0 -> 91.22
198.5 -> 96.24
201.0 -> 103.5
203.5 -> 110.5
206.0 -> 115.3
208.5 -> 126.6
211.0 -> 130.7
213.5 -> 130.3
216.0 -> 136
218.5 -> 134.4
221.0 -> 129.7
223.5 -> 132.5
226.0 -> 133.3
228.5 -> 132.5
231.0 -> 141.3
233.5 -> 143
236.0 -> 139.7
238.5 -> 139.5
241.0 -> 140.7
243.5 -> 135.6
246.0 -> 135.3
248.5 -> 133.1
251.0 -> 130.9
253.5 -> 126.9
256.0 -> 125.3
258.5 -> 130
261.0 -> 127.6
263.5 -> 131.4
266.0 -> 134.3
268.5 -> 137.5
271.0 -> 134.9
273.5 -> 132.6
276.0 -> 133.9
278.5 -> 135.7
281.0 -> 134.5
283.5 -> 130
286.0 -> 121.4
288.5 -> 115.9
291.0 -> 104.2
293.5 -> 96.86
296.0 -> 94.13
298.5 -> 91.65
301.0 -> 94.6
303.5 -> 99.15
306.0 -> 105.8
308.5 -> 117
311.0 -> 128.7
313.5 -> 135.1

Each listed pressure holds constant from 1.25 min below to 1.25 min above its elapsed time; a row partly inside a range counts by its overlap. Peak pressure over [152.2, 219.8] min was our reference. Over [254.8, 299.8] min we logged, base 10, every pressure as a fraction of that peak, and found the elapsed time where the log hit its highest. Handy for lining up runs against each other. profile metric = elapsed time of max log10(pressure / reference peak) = 268.5 min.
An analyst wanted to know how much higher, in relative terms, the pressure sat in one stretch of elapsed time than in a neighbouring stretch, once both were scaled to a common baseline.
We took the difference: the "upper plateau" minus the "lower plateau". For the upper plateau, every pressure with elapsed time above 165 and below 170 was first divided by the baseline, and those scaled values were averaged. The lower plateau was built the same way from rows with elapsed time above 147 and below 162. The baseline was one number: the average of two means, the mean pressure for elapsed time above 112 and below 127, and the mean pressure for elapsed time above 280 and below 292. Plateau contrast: -0.2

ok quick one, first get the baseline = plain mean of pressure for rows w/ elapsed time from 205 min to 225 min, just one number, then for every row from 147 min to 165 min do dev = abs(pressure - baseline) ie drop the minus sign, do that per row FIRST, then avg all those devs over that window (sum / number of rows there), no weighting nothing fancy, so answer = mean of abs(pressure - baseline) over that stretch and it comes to 34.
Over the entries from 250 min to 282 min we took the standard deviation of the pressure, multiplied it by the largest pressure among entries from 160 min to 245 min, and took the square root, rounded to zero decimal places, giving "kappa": 24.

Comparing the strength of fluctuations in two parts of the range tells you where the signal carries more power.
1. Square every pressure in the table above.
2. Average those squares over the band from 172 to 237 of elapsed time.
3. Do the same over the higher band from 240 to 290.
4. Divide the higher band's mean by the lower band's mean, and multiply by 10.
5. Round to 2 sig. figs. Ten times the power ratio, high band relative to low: 12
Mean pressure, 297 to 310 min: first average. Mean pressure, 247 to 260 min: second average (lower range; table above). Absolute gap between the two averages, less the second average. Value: -102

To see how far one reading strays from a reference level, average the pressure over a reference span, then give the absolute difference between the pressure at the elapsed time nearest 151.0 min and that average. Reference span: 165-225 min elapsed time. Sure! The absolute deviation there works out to 54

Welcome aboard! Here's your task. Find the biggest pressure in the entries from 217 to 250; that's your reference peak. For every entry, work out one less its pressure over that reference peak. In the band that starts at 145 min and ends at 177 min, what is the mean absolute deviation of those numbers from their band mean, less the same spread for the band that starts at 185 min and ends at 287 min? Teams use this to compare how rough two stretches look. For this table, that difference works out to 0.014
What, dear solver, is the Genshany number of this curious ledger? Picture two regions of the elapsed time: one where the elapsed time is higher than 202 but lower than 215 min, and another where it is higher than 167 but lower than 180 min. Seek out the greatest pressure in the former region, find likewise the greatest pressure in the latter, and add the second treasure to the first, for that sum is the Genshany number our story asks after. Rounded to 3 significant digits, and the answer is 270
